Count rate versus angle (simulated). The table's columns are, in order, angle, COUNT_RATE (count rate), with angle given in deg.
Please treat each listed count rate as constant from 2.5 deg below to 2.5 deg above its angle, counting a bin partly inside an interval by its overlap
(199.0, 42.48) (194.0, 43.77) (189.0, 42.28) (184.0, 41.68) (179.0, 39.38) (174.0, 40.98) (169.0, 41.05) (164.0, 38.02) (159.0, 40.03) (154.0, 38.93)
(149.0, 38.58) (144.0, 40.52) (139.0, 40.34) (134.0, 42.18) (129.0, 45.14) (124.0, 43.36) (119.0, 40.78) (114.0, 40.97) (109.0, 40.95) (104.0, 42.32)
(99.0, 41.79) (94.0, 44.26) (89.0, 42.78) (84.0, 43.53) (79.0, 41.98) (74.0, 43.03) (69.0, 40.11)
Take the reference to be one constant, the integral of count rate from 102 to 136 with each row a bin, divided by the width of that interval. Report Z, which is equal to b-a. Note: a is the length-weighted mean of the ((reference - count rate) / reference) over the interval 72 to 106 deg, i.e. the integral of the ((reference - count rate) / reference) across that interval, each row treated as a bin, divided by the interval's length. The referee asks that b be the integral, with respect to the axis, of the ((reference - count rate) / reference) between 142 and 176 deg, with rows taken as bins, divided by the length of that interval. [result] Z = 0.074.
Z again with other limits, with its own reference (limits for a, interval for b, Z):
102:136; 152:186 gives 0.053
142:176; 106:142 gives -0.053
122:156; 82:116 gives -0.026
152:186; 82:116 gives -0.056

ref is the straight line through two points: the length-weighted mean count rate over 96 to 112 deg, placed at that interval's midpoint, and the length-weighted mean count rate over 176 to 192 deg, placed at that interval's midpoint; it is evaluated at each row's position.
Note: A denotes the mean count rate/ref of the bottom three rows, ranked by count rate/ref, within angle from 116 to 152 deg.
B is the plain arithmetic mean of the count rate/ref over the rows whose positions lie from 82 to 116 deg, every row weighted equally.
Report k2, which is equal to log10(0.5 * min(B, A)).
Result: -0.3187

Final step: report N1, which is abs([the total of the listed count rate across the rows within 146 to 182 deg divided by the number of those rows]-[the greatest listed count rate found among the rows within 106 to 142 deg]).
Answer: 5.6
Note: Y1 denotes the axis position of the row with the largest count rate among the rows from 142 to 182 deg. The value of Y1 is 169.0 deg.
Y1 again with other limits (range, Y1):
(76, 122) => 94.0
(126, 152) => 129.0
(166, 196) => 194.0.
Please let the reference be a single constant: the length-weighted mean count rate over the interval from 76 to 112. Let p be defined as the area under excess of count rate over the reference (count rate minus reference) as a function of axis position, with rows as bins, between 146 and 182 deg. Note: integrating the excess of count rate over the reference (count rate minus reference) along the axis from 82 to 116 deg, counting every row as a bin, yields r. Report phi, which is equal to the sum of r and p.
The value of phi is -108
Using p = -104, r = -4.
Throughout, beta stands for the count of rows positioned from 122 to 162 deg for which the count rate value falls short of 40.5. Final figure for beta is 4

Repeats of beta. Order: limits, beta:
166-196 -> 1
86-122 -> 0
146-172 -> 4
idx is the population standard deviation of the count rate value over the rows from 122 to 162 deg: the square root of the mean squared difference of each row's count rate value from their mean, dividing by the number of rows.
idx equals 2.1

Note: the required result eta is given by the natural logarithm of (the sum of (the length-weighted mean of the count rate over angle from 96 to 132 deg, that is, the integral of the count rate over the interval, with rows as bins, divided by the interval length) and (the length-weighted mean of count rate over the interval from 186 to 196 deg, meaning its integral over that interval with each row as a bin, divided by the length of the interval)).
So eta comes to 4.44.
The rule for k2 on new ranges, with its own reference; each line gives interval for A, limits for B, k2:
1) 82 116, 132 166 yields -0.3185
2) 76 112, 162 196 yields -0.3034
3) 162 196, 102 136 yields -0.3205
